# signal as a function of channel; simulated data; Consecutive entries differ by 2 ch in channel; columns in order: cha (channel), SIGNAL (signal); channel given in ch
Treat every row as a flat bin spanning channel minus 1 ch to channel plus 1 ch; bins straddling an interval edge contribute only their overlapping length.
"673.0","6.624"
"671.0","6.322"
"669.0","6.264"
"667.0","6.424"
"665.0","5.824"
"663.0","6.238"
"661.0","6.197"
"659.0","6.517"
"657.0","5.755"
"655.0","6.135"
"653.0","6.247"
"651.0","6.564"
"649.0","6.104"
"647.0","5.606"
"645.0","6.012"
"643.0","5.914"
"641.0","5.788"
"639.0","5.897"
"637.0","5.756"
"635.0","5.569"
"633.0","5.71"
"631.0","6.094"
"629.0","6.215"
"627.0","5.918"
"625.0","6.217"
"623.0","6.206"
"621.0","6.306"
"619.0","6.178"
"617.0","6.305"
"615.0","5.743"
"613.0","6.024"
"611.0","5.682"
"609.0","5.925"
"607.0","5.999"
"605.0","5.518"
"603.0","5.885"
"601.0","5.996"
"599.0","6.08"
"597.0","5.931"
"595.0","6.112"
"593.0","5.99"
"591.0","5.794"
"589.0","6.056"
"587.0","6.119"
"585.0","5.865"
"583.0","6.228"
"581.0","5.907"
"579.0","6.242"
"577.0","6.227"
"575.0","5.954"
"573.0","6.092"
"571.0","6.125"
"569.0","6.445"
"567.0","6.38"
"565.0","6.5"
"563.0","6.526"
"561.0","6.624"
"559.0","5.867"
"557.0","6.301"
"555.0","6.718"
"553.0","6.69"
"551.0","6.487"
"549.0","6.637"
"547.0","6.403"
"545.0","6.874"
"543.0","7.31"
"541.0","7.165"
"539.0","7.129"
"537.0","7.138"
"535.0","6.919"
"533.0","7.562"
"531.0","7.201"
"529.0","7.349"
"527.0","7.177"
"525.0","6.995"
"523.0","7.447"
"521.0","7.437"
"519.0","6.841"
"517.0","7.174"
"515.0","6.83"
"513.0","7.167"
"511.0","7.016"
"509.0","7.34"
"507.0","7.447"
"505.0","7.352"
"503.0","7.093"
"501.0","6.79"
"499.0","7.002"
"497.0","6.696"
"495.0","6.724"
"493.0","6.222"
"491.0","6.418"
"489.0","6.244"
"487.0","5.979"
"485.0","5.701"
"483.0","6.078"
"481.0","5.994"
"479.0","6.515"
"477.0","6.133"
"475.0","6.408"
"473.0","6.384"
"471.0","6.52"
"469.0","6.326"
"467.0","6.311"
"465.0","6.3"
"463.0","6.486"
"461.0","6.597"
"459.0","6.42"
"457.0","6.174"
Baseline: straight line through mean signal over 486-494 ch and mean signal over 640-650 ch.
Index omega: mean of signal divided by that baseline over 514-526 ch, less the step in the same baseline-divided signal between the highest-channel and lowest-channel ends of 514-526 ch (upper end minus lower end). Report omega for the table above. 1.13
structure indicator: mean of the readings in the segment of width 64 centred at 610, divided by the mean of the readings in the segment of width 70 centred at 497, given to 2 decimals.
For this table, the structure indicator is 0.89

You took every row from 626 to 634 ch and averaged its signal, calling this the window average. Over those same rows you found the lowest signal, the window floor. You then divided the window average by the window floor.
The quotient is 1.05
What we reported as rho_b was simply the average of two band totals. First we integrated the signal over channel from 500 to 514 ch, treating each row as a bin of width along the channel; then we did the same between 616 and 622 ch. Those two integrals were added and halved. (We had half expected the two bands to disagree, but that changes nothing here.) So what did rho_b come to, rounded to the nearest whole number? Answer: 69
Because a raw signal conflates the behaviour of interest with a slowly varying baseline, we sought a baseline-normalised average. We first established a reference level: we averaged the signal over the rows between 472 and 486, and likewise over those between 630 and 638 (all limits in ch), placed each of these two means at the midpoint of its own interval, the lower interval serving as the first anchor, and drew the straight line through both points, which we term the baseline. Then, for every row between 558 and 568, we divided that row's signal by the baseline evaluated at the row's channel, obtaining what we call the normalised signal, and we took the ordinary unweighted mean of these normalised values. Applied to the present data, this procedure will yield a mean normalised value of 1.07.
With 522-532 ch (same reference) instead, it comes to 1.20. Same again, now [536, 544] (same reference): 1.19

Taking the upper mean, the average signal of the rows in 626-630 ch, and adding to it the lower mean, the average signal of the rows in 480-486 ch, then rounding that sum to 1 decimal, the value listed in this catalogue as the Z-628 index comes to 12.0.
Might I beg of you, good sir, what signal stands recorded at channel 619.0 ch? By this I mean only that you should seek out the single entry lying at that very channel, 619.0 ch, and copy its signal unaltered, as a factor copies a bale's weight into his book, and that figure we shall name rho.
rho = 6.178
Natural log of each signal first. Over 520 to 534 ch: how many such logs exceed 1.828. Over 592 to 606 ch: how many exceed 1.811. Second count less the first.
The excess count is -7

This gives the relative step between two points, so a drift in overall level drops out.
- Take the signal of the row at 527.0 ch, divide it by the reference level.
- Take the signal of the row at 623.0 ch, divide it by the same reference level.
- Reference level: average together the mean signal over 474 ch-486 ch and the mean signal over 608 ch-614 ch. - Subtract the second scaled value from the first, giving 0.16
